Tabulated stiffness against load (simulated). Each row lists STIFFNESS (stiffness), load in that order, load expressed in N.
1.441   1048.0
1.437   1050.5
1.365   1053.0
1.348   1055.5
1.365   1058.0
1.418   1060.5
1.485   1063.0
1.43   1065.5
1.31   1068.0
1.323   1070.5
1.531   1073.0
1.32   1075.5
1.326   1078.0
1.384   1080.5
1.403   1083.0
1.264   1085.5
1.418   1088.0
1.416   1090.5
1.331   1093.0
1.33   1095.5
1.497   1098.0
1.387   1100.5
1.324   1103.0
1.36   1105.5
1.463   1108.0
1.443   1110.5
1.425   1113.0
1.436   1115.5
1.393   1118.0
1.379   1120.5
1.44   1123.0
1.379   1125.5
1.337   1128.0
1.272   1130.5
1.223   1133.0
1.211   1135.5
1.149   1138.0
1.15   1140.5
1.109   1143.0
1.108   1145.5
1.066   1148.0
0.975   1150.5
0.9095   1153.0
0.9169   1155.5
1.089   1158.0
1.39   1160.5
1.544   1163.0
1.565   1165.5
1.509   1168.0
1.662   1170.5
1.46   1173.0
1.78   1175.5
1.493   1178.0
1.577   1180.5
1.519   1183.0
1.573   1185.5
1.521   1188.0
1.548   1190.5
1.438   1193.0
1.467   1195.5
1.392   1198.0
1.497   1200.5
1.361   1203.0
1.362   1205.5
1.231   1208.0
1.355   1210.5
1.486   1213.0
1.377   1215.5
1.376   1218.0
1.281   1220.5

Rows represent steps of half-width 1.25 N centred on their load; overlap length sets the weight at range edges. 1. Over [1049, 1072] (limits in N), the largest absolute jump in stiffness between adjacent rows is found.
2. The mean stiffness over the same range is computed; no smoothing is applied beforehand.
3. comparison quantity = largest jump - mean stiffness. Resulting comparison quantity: -1.27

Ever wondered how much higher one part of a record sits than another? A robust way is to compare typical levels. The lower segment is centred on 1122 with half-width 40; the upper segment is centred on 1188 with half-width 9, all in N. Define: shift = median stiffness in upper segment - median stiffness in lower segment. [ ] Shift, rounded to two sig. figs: 0.19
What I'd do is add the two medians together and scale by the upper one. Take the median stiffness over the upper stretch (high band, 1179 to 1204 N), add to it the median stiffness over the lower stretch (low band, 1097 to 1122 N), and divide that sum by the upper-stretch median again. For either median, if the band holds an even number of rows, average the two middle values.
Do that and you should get 1.93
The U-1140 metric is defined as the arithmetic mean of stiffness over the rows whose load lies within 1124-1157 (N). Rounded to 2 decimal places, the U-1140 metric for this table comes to 1.14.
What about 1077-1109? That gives 1.38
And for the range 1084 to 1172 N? 1.31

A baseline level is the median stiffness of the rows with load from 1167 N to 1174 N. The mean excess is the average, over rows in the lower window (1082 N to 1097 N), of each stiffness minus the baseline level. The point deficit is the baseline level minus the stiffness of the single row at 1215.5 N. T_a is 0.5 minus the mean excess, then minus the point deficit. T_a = 0.52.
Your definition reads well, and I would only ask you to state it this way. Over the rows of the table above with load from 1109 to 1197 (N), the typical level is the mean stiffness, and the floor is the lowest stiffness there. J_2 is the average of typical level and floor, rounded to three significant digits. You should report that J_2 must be 1.13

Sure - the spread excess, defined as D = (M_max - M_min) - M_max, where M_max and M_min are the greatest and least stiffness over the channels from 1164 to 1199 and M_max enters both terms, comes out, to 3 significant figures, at -1.39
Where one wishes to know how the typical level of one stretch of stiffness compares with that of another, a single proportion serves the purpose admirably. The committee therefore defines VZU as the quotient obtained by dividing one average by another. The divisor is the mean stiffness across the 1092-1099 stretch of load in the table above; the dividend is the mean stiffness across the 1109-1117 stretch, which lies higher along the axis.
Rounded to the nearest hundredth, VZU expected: 1.04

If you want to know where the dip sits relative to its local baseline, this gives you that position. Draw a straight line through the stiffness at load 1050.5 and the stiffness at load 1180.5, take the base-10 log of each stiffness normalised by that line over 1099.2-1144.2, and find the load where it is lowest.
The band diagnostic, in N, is 1143.0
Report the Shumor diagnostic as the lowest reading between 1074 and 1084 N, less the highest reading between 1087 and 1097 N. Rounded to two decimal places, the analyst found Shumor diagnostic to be -0.10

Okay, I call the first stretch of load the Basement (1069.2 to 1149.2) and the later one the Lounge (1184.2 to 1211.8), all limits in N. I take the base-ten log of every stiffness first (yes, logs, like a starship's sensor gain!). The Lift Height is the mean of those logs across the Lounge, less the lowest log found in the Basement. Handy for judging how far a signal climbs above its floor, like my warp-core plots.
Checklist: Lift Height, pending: 0.13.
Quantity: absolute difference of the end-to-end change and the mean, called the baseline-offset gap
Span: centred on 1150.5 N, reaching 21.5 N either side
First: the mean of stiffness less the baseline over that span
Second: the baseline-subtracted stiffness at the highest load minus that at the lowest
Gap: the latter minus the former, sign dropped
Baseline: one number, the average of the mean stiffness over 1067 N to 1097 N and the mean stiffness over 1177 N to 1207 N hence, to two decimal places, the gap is 0.58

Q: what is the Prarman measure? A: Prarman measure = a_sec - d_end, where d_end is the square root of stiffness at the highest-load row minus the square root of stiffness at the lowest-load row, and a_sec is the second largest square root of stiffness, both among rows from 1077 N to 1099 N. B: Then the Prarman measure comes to 1.12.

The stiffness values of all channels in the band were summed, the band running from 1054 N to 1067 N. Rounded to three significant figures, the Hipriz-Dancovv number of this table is 7.05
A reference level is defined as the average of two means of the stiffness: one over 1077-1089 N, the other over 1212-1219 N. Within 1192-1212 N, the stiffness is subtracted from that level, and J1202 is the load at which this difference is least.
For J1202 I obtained 1200.5 N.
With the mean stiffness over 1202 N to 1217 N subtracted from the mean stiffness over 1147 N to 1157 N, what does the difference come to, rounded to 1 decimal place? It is -0.4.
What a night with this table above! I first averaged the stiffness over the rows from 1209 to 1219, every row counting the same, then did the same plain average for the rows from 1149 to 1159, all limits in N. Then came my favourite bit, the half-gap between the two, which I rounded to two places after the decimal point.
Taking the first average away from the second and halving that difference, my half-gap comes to -0.21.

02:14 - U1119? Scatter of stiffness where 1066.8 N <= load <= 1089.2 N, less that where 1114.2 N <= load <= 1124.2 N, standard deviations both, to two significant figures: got 0.049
